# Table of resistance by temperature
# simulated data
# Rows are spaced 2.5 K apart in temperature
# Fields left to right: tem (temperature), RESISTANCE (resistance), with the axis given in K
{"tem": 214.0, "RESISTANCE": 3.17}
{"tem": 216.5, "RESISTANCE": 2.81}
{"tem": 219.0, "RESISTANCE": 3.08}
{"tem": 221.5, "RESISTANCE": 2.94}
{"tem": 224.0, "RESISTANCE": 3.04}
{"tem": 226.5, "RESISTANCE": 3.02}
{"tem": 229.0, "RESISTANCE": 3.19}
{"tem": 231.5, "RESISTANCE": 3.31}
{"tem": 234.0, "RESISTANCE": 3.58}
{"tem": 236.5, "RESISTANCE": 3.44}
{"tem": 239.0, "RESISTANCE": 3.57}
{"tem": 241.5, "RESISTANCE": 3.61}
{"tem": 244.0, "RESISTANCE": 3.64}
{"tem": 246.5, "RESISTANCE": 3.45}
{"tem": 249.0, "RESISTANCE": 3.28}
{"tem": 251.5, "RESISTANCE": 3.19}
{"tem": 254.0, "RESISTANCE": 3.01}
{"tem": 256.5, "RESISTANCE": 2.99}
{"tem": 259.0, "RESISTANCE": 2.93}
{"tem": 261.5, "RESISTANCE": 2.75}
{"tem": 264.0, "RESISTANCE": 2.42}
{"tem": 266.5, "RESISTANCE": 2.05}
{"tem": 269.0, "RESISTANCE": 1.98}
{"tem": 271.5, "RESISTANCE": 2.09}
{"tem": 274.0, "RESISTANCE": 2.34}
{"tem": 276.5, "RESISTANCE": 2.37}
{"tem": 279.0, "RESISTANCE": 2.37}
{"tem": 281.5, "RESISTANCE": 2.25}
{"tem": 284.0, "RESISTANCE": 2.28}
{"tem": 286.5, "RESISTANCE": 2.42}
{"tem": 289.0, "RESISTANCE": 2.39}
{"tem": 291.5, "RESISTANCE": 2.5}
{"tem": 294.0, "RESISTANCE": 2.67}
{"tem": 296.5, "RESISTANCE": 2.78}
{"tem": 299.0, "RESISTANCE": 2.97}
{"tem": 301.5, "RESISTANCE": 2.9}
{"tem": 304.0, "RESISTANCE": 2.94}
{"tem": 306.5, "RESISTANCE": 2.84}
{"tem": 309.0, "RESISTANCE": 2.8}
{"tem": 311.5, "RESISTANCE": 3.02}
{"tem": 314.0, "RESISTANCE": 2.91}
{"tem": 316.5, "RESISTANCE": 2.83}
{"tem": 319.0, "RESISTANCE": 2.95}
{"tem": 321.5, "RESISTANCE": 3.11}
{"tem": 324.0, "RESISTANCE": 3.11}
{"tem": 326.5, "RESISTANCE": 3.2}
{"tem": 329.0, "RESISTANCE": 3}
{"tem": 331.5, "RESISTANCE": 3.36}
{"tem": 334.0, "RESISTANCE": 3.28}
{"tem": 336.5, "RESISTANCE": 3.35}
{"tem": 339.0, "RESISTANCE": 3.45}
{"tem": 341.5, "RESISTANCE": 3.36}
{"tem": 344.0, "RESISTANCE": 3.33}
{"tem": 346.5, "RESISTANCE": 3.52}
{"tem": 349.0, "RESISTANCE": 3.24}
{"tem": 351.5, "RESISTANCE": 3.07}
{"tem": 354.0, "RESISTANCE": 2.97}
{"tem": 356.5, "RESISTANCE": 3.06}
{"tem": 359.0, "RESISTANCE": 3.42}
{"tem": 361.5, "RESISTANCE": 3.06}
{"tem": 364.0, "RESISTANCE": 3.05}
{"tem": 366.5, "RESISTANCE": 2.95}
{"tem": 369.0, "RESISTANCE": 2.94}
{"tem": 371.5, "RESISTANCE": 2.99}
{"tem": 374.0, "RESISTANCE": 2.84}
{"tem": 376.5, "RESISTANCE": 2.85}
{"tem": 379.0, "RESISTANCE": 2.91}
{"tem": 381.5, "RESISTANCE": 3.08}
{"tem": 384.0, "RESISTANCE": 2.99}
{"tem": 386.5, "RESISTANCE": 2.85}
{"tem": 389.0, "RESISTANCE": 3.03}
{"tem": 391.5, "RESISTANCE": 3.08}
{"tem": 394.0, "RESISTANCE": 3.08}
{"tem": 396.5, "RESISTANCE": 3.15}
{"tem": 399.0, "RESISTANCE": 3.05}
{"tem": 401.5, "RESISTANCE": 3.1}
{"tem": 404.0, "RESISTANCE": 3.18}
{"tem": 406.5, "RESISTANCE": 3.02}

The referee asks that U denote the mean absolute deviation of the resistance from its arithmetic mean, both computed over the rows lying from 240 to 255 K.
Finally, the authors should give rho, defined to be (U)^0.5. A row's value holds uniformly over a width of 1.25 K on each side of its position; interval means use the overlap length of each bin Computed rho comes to 0.45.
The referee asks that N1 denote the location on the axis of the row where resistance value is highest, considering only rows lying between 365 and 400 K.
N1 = 396.5 K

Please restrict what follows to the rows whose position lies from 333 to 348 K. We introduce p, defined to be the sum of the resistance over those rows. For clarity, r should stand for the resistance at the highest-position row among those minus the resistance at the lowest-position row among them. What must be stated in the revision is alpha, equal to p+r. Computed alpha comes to 21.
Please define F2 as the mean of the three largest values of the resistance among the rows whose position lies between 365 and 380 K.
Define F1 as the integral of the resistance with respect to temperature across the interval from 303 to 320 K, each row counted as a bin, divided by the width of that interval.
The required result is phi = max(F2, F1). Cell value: 2.96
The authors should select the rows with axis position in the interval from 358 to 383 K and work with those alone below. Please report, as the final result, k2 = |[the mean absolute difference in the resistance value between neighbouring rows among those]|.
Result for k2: 0.102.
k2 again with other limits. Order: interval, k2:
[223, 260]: 0.116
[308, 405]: 0.121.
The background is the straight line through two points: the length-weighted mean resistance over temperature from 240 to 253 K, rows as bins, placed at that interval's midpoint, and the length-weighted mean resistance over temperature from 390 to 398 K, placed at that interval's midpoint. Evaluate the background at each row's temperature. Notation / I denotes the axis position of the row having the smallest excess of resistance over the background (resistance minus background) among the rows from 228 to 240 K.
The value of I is 229.0 K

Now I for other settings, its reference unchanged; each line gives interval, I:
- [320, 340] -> 329.0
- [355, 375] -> 374.0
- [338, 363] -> 354.0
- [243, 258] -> 256.5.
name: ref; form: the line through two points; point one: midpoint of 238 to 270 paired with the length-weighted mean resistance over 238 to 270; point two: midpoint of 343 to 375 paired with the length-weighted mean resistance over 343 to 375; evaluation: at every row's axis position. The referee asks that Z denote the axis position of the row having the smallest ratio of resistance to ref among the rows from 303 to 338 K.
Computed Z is 309.0 K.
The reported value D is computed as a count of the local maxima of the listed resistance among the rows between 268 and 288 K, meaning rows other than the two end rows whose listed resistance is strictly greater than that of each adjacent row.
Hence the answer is 0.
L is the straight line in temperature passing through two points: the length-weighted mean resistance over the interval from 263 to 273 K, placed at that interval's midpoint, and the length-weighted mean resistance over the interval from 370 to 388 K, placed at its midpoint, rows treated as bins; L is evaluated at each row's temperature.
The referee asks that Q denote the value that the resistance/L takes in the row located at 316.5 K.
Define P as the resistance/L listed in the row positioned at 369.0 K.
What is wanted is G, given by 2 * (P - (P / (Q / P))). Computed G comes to 0.20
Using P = 1.03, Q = 1.14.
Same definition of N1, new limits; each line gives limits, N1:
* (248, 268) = 249.0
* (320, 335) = 331.5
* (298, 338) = 331.5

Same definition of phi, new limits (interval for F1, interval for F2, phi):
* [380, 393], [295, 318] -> 3.01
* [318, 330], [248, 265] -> 3.16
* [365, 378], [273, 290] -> 2.92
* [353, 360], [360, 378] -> 3.15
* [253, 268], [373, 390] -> 3.03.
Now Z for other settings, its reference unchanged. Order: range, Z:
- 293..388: 294.0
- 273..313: 281.5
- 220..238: 221.5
